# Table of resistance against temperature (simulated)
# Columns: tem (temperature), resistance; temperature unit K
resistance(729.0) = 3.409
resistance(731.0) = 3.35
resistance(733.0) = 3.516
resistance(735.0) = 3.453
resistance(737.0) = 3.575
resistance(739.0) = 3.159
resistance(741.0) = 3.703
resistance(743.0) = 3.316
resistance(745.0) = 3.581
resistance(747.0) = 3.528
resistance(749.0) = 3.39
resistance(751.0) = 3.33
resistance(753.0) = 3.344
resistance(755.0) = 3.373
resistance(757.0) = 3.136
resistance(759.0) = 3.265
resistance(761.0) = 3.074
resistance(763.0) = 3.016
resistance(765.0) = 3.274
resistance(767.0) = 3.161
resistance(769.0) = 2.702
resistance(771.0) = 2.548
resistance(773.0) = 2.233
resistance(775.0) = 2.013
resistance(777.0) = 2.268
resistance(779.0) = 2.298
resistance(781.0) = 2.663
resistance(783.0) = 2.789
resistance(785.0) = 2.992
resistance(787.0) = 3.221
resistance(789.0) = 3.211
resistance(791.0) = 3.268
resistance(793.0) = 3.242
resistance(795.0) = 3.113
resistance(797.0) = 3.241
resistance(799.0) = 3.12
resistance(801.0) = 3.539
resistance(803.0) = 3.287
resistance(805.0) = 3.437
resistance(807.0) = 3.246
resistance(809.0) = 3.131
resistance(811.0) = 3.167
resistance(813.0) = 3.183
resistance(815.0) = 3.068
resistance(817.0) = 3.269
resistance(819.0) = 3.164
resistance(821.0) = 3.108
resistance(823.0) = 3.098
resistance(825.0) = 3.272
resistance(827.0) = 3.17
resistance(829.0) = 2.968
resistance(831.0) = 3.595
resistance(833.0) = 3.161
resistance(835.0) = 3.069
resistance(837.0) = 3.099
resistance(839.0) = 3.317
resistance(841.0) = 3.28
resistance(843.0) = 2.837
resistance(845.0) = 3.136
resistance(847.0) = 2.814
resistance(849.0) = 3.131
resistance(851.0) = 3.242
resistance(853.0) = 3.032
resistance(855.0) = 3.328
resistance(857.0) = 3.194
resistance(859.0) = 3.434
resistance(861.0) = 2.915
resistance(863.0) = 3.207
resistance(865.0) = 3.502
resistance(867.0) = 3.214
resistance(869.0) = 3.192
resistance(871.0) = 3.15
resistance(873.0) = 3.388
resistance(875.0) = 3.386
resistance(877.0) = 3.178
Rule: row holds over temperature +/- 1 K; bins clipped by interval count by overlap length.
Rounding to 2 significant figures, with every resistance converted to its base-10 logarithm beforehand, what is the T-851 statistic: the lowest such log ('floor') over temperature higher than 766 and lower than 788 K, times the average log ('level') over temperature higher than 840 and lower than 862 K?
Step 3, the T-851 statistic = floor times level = 0.15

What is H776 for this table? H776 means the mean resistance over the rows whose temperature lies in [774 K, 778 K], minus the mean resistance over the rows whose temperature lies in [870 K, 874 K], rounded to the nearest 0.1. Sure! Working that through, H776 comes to -1.1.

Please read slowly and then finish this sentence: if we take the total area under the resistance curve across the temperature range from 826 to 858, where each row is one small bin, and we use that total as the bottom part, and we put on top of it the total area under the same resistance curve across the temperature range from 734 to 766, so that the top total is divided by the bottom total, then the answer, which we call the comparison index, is 1.06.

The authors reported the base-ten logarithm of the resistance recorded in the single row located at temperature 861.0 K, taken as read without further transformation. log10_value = 0.465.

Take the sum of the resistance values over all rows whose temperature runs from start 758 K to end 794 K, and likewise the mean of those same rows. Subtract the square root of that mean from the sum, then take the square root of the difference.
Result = 7.04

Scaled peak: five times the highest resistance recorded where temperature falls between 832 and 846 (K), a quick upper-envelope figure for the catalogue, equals 16.6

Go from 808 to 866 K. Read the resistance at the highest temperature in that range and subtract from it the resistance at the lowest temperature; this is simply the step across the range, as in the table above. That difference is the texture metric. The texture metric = 0.37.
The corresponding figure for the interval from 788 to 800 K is -0.09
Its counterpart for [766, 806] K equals 0.28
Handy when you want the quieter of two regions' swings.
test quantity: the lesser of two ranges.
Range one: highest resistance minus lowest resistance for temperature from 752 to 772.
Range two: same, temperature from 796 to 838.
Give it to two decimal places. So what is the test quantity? 0.63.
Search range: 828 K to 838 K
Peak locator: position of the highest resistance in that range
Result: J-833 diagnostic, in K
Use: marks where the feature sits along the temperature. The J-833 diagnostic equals 831.0 K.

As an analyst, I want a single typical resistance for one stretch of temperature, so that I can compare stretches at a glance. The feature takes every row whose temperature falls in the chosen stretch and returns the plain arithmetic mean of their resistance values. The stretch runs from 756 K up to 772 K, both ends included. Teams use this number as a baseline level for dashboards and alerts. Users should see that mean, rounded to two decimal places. 3.02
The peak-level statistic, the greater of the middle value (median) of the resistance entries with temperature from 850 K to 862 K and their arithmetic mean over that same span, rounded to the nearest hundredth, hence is 3.22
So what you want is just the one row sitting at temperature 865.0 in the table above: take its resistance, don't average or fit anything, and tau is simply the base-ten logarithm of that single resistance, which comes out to 0.544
